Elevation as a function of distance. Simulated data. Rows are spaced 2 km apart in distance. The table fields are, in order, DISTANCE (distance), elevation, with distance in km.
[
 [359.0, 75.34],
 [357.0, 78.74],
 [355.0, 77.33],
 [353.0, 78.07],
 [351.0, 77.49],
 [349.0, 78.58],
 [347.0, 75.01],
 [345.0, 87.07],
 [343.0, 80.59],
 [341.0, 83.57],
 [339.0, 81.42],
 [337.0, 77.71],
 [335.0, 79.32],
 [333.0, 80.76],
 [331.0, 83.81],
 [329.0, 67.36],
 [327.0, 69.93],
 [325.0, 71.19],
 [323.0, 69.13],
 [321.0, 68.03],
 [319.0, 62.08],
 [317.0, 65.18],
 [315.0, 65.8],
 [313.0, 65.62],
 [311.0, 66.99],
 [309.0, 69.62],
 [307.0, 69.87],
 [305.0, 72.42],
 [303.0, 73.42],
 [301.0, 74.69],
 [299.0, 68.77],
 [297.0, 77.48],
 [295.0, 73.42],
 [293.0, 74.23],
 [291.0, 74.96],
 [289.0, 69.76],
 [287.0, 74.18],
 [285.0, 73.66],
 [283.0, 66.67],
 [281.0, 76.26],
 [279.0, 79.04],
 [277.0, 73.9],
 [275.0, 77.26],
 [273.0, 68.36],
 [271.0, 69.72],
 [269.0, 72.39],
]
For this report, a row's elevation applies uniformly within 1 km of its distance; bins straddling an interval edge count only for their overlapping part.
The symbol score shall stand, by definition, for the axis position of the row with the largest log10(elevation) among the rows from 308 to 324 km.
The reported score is 309.0 km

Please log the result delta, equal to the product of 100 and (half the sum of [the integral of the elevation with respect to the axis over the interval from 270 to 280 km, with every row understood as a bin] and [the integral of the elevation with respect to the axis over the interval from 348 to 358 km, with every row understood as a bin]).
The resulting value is 75849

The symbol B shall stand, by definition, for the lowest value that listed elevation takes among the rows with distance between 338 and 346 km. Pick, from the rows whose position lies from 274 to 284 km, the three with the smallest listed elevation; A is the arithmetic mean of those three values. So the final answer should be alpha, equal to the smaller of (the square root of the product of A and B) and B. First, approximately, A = 72.3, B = 80.59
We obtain 76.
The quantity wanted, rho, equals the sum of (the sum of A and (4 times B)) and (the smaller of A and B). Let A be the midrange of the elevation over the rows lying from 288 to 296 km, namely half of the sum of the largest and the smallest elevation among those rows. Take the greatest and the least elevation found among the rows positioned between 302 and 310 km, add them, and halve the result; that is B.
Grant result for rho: 430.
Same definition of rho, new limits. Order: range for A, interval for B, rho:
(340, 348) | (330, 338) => 485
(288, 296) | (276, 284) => 436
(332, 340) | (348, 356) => 469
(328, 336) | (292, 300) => 441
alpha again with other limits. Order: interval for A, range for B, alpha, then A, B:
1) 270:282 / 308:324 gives 62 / 70.7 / 62.08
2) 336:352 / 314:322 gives 62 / 76.7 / 62.08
